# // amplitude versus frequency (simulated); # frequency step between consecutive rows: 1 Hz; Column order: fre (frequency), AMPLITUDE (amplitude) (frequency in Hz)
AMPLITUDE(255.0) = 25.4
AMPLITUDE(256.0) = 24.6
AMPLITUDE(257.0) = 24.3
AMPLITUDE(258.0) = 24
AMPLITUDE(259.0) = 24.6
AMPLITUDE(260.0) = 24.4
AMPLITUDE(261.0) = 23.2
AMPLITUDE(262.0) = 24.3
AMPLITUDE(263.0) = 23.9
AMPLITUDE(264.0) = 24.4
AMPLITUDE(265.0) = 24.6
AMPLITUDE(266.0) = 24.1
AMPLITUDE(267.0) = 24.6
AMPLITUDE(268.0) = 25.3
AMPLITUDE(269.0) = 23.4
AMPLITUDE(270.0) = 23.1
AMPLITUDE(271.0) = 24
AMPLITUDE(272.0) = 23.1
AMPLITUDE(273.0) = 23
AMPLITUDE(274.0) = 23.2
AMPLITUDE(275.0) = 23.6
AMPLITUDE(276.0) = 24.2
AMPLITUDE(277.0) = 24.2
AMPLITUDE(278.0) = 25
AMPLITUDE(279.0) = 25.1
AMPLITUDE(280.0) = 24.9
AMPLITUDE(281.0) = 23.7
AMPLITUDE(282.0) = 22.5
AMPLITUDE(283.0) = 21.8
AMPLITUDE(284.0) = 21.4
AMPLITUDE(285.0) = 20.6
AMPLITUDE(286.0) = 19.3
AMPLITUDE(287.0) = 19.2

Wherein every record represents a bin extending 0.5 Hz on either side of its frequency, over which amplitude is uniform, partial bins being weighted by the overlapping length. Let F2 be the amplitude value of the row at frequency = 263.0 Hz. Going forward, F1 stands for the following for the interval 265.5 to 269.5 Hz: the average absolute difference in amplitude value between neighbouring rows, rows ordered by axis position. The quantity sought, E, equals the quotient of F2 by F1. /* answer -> 23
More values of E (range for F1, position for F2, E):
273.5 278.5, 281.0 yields 53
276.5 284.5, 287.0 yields 29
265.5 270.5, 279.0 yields 30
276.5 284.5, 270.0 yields 35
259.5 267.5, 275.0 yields 38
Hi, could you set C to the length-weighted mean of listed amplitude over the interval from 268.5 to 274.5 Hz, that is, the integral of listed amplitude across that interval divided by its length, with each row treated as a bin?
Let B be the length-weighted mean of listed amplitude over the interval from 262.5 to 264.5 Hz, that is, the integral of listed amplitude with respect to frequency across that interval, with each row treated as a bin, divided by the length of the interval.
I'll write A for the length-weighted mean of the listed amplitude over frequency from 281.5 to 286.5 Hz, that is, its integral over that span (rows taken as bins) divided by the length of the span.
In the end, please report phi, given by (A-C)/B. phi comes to -0.09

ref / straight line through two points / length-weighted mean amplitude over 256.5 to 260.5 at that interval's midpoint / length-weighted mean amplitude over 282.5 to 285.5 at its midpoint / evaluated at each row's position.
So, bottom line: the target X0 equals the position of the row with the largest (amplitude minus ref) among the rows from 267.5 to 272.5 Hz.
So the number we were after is 268.0 Hz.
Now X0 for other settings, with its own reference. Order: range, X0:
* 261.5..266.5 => 265.0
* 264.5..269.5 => 268.0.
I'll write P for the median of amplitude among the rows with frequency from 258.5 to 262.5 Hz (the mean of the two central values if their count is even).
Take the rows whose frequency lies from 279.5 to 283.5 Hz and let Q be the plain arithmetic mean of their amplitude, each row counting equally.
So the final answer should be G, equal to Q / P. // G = 0.95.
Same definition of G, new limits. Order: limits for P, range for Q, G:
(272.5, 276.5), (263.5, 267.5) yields 1.04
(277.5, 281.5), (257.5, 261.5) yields 0.96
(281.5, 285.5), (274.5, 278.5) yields 1.12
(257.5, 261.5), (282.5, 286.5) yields 0.86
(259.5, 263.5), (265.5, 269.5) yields 1.01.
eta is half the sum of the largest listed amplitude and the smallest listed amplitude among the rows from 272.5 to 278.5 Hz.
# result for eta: 24.0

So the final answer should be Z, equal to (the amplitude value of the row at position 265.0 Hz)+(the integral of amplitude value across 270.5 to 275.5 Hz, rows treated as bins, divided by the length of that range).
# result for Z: 48.0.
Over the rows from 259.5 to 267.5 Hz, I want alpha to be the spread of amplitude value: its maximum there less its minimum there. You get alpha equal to 1.4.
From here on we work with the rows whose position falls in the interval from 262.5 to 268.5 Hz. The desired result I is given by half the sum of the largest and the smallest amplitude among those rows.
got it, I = 24.6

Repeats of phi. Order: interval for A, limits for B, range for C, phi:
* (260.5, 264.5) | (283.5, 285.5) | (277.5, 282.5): -0.01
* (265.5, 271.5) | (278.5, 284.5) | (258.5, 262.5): 0.00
